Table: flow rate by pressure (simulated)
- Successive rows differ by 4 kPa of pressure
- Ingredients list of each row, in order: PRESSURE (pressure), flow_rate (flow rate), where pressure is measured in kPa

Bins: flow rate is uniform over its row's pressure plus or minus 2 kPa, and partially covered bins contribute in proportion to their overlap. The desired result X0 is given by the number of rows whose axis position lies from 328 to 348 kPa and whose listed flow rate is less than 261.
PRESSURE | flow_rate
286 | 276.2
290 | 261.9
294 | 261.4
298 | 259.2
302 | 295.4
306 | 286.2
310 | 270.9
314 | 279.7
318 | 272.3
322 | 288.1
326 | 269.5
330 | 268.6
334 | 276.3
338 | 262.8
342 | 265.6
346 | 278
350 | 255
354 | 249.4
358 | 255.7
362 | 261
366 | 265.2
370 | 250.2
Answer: 0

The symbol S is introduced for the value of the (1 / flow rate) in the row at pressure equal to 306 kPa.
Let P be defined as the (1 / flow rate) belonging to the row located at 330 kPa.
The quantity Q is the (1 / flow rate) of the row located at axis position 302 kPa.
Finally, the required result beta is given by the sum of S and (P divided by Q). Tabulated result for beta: 1.10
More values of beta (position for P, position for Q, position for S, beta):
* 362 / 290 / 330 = 1.01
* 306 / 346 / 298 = 0.98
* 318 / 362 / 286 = 0.96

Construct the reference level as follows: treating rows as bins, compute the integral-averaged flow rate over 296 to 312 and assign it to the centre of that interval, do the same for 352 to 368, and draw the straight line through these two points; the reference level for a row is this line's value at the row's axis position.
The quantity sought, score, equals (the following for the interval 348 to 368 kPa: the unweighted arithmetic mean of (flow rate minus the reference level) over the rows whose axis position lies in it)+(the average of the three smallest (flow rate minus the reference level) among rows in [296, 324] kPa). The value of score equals -10.1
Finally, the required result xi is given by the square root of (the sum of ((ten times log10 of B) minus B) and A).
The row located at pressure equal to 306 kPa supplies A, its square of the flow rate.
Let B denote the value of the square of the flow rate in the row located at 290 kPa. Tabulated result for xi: 116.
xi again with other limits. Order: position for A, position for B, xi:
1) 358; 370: 53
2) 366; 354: 90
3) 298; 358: 43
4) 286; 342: 76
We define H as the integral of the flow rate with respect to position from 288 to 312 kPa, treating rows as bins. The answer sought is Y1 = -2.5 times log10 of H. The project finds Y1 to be -9.54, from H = 6540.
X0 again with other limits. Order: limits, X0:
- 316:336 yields 0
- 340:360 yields 3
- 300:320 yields 0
